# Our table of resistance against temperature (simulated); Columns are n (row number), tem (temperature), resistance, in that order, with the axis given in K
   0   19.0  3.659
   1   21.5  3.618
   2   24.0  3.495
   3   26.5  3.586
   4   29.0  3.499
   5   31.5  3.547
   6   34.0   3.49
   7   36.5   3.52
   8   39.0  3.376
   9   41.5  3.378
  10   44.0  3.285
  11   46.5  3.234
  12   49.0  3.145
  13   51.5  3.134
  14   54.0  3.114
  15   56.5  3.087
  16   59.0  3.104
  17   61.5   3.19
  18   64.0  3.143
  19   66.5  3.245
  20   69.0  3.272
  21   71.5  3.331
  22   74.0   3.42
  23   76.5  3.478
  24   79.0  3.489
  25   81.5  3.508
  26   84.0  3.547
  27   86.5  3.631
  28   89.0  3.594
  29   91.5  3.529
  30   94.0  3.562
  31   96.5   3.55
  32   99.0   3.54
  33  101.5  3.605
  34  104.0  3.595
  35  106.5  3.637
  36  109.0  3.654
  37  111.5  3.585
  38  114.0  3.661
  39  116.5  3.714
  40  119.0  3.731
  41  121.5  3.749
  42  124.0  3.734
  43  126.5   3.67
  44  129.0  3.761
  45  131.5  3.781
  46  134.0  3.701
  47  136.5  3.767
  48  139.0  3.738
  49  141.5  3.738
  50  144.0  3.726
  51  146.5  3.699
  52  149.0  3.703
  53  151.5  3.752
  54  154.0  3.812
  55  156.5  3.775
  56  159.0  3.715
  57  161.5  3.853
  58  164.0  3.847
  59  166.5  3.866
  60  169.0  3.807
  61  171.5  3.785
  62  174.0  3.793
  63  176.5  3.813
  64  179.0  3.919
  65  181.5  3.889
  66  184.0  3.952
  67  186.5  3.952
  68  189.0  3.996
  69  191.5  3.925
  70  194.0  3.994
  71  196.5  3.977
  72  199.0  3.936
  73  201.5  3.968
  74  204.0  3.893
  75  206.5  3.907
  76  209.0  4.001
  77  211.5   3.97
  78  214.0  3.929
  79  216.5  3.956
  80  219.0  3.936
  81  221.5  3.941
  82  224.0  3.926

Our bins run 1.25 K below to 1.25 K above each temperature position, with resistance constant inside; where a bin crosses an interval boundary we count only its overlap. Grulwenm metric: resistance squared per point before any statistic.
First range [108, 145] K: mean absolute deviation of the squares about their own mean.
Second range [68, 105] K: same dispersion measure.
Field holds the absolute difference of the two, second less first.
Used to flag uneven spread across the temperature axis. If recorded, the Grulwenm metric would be 0.23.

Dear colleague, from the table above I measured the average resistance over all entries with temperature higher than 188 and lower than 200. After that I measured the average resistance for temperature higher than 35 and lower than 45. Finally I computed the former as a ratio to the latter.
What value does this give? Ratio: 1.17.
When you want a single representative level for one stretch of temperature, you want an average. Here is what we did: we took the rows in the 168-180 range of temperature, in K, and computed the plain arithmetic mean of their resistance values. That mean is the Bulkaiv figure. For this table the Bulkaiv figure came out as 3.82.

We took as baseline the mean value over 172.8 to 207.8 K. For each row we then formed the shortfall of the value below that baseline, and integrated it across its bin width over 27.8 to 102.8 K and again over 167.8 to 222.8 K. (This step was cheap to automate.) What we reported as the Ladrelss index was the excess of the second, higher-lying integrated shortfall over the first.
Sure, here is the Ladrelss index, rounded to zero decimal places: -40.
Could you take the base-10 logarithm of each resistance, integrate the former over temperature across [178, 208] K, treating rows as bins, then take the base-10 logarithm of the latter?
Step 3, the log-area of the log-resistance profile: 1.25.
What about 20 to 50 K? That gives 1.21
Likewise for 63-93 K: 1.21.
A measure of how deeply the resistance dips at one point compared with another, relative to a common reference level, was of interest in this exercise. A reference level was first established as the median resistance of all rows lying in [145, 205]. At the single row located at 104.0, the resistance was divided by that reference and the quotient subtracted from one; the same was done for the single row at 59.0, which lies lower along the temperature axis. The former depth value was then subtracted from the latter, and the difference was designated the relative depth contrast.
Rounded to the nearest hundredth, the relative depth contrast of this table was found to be 0.13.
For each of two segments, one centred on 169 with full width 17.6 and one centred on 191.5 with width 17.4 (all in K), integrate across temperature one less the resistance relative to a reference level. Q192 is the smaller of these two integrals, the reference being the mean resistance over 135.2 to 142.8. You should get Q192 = -1.00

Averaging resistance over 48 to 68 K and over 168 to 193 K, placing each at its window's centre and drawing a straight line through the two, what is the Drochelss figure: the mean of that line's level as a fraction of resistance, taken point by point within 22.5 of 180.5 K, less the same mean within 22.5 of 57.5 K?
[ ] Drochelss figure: 0.037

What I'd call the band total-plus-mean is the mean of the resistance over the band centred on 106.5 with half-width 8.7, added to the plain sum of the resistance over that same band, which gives 29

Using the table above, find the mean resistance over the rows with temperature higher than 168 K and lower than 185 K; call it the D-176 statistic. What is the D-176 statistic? 3.85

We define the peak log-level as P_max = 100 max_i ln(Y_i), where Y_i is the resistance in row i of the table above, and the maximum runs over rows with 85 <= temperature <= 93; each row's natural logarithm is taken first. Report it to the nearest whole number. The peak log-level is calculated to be 129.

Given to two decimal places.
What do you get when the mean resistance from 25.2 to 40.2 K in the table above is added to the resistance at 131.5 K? 7.28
